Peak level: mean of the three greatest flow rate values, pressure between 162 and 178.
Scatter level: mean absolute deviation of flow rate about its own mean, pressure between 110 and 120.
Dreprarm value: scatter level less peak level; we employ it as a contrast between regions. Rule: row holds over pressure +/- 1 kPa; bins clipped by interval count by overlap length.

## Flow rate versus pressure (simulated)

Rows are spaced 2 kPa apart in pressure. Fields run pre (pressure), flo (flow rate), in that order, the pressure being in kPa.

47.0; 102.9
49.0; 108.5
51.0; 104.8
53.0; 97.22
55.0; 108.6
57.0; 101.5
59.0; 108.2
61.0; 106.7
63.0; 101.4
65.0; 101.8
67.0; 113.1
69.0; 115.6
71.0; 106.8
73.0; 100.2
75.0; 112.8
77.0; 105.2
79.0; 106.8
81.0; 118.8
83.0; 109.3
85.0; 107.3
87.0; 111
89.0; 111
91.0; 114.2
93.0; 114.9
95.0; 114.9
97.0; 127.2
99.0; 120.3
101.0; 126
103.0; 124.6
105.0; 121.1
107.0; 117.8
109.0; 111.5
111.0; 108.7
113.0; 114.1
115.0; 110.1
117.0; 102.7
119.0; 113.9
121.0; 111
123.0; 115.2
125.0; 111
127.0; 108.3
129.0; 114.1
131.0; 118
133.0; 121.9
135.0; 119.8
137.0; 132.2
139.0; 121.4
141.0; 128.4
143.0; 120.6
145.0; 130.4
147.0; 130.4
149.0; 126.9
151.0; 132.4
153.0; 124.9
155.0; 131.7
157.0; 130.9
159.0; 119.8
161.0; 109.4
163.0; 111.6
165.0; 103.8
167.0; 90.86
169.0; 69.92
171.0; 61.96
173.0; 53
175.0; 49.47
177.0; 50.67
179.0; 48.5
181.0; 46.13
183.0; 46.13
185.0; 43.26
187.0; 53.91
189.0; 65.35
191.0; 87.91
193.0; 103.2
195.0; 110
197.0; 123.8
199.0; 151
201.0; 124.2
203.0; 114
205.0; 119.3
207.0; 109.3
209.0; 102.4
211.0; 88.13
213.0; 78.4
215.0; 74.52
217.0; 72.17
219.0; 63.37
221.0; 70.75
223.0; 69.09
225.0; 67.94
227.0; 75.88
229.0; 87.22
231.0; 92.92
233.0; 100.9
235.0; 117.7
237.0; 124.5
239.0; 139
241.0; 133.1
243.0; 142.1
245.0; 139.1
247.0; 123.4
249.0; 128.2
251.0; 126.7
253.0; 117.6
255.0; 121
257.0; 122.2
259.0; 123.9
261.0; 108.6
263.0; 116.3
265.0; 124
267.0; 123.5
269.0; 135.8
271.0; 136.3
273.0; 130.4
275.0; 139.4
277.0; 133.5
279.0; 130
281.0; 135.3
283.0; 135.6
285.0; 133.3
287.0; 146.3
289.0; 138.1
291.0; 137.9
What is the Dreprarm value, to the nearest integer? -99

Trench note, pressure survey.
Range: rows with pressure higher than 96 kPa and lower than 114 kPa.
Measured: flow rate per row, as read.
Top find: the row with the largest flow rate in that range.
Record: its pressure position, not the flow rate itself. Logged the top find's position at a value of 97.0 kPa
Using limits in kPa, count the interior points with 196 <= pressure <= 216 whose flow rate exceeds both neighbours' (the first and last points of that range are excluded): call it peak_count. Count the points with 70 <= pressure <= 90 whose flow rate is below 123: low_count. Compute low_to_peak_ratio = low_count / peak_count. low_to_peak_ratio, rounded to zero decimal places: 5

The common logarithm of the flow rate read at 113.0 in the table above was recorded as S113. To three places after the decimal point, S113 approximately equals 2.057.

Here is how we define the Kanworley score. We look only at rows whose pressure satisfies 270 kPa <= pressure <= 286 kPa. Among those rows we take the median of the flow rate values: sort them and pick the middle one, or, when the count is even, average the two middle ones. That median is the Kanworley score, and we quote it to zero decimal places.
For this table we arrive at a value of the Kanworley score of 134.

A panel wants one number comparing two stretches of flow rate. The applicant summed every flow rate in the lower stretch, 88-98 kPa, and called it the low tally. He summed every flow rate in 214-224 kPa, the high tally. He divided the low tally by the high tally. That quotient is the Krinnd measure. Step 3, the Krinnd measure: 1.66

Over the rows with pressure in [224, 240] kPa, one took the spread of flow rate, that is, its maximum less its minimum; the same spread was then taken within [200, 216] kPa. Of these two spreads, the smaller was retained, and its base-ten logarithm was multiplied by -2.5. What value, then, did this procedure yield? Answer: -4.24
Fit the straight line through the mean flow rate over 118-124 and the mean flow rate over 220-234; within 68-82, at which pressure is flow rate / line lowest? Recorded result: 73.0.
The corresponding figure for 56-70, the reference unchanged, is 57.0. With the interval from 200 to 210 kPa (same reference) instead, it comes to 209.0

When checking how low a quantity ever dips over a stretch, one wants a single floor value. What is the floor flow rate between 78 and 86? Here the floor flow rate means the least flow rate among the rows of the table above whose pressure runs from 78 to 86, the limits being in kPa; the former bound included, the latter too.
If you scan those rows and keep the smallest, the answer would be 106.8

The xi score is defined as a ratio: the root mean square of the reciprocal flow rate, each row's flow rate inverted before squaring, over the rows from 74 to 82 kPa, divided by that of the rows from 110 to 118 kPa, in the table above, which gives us 0.98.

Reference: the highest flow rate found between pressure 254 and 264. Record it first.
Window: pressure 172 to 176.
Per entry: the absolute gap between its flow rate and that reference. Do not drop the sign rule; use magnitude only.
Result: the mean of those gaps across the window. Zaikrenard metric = 72.7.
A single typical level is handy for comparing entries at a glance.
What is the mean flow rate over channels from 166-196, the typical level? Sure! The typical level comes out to 65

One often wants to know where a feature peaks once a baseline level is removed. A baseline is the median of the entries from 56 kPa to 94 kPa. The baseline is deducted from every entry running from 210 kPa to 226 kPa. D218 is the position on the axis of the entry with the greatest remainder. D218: 211.0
